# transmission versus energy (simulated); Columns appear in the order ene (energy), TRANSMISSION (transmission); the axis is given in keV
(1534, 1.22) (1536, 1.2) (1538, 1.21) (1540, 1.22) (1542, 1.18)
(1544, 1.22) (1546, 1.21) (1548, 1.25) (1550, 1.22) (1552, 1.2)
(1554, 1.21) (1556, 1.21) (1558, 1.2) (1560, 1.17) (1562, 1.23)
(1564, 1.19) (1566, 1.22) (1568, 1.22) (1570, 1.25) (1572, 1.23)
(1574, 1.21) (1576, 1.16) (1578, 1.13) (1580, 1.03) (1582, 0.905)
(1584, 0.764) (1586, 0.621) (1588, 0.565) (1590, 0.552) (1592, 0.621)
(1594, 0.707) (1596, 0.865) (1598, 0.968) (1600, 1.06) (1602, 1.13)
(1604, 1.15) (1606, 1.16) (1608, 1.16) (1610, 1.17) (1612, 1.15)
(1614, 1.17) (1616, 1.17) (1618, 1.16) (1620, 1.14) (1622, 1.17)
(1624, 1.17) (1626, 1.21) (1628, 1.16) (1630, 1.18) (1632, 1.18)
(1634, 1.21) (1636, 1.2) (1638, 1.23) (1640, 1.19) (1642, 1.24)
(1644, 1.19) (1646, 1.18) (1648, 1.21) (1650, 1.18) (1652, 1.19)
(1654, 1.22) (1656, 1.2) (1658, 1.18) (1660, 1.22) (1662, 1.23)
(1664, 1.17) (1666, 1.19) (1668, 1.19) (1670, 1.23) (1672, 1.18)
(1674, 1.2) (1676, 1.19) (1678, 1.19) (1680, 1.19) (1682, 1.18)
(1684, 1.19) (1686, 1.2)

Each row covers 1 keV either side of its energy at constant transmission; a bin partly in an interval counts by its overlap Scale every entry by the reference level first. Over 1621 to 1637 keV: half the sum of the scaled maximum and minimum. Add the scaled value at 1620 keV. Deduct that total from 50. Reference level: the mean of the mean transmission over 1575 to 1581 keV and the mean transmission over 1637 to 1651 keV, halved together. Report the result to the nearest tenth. 48.0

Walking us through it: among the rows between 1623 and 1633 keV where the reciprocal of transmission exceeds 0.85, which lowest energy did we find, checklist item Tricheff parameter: 1624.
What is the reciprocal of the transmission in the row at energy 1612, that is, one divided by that 0.870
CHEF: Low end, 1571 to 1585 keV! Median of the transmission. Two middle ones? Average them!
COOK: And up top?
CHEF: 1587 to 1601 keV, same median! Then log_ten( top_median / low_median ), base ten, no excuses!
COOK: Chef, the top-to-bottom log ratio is -0.20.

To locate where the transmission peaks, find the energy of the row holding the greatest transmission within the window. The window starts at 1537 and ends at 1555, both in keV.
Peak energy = 1548 keV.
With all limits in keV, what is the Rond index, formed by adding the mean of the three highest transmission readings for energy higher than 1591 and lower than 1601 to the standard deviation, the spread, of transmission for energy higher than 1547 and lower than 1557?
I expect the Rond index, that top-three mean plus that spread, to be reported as 0.98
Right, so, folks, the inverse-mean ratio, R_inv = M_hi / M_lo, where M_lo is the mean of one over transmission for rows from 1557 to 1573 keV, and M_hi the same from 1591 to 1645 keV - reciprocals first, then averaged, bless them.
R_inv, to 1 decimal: 1.1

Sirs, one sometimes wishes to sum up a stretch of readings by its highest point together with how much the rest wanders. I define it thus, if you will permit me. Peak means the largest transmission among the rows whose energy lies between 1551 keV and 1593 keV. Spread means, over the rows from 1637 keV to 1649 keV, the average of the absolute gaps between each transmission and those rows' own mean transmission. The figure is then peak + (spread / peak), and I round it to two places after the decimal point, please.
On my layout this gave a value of 1.27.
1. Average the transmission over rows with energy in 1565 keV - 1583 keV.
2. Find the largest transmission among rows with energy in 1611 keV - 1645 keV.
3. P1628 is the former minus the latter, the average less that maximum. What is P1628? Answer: -0.09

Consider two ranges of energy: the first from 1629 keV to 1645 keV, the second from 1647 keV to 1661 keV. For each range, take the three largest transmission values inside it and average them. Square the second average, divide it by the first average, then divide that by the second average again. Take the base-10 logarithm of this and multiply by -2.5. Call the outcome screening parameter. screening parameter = 0.01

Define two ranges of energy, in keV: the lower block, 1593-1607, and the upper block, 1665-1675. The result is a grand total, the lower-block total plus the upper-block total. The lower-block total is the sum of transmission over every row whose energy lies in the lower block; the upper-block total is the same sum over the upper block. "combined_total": 13.0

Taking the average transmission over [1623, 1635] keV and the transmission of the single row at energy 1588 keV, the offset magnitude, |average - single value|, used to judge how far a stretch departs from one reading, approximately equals 0.6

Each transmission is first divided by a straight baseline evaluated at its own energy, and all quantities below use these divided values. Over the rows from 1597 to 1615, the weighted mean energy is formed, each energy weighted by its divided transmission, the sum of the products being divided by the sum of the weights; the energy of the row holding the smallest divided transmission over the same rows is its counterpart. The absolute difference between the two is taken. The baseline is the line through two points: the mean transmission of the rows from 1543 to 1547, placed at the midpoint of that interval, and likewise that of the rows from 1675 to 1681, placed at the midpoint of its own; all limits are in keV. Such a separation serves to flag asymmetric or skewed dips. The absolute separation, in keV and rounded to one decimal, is 8.2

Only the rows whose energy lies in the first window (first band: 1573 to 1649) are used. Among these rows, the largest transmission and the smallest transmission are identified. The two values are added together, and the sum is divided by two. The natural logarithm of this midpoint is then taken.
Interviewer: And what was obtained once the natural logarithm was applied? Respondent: -0.110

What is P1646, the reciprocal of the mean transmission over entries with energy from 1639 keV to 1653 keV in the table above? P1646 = 0.835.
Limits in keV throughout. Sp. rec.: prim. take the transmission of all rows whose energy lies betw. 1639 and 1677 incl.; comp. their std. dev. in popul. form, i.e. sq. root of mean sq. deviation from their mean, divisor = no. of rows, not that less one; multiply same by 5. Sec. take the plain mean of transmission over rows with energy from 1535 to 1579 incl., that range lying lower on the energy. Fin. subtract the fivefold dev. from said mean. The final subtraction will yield 1.11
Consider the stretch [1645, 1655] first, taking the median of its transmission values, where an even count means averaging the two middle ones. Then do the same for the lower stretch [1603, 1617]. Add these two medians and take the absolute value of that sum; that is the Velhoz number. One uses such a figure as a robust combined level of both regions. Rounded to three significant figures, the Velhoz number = 2.35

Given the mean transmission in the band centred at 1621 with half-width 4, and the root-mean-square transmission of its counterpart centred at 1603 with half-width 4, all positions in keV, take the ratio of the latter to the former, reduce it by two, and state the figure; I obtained -1.03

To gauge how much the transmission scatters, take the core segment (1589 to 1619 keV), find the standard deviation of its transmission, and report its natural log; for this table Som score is -1.5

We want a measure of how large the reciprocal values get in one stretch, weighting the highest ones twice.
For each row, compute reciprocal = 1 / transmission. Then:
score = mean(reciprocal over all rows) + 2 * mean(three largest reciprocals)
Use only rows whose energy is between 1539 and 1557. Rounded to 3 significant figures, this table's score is 2.50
